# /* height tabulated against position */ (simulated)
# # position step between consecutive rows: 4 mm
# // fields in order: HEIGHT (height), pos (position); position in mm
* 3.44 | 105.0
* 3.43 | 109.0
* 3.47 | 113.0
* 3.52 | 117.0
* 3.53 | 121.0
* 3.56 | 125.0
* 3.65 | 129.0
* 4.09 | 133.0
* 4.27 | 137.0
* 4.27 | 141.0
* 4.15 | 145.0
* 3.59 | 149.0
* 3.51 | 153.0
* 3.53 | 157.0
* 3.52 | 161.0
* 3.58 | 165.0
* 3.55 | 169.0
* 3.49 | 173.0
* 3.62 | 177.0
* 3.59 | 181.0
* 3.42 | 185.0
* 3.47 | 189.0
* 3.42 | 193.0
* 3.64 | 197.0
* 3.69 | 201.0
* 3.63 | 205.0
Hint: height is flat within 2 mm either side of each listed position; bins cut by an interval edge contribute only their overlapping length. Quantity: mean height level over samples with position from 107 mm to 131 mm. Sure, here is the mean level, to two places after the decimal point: 3.53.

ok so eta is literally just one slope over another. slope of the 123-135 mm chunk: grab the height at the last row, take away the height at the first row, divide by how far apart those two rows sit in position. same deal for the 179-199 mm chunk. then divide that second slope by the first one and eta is 0.0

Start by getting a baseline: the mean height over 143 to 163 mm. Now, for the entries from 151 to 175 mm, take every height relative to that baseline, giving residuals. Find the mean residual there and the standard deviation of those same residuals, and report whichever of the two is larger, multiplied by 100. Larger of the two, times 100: 3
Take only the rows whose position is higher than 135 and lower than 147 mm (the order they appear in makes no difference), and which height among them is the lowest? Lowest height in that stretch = 4.15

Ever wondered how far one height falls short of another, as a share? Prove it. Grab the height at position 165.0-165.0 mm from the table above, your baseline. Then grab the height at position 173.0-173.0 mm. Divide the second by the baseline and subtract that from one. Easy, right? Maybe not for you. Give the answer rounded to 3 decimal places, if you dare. 0.025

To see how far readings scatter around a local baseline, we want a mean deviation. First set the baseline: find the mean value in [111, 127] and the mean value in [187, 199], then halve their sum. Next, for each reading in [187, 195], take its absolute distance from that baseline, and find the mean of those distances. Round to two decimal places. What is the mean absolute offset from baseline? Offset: 0.07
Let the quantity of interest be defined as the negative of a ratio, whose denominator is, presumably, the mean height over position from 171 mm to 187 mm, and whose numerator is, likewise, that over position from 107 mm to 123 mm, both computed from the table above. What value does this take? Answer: -0.99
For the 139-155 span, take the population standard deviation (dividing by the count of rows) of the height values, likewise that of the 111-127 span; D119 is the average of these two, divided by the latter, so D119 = 5.7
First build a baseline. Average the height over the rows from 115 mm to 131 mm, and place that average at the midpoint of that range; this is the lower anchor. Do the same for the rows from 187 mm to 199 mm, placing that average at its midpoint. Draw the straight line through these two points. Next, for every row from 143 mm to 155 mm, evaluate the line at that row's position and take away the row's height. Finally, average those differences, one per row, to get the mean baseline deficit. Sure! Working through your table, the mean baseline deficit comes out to -0.21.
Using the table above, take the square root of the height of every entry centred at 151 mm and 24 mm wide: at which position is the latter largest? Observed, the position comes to 141.0 mm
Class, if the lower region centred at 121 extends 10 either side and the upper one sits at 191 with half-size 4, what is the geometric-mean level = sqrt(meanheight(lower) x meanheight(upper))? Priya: 3.50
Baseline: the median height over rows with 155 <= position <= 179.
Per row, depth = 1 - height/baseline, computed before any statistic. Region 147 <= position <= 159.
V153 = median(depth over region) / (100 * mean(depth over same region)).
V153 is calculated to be -0.030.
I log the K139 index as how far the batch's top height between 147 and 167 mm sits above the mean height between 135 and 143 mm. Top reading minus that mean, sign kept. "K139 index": -0.68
